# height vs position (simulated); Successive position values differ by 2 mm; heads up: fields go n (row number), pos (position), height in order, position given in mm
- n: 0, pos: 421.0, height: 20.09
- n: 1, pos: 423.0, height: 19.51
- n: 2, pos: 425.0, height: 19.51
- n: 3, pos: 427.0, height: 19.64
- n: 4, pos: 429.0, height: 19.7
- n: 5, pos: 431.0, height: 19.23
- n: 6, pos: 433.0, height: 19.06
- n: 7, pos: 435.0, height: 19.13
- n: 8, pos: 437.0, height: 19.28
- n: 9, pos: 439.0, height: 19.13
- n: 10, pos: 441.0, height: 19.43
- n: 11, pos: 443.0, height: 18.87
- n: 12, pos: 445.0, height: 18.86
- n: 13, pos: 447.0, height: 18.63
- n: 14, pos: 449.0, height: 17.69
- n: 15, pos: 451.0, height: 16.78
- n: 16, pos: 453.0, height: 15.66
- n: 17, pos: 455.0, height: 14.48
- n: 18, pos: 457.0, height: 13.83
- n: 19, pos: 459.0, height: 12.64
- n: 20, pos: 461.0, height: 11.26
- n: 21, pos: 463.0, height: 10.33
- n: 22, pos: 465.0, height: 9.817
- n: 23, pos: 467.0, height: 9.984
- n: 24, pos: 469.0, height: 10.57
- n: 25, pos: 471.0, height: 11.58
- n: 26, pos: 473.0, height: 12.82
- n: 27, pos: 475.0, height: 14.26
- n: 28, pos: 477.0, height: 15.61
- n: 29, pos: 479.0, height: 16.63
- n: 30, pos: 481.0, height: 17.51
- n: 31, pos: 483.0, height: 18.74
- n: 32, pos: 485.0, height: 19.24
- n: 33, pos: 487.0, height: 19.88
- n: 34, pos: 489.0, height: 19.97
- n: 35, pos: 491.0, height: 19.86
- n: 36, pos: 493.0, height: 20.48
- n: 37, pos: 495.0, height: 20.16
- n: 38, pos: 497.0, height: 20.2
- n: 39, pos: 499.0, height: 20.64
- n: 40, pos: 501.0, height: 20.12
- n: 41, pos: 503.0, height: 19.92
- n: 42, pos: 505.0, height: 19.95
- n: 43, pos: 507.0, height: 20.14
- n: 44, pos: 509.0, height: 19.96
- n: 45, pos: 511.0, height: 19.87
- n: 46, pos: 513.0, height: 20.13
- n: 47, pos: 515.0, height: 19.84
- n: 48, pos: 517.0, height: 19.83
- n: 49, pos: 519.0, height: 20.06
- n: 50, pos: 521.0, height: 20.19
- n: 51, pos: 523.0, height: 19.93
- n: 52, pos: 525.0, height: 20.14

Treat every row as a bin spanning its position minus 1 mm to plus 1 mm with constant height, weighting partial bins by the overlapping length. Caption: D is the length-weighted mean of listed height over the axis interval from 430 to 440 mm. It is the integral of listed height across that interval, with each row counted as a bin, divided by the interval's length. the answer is 19.2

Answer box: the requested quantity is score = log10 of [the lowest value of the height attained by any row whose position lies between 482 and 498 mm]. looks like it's 1.27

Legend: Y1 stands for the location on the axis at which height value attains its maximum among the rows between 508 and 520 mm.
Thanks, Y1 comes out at 513.0 mm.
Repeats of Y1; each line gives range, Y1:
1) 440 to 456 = 441.0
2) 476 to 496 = 493.0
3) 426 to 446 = 429.0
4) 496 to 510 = 499.0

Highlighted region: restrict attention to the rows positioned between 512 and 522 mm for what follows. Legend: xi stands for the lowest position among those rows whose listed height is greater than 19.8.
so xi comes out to 513.0 mm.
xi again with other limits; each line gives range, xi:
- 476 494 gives 487.0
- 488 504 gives 489.0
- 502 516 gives 503.0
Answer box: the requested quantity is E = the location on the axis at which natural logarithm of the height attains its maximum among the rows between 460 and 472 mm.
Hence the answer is 471.0 mm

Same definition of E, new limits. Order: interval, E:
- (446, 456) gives 447.0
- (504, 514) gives 507.0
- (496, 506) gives 499.0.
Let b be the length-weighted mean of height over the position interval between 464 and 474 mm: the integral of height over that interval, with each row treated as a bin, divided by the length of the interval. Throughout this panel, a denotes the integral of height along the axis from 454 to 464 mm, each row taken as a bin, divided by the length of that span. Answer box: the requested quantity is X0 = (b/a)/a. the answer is 0.070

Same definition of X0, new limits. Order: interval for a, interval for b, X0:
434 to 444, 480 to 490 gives 0.052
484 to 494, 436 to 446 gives 0.048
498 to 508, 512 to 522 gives 0.049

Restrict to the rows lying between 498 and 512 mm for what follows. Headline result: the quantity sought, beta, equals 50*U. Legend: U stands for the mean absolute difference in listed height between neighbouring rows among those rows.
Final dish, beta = 10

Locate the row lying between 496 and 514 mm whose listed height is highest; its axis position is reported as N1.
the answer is 499.0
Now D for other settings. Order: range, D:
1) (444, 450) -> 18.4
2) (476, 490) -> 18.2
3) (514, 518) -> 19.8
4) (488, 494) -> 20.1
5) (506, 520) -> 20.0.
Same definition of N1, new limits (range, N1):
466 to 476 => 475.0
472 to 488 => 487.0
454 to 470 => 455.0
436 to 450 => 441.0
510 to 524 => 521.0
